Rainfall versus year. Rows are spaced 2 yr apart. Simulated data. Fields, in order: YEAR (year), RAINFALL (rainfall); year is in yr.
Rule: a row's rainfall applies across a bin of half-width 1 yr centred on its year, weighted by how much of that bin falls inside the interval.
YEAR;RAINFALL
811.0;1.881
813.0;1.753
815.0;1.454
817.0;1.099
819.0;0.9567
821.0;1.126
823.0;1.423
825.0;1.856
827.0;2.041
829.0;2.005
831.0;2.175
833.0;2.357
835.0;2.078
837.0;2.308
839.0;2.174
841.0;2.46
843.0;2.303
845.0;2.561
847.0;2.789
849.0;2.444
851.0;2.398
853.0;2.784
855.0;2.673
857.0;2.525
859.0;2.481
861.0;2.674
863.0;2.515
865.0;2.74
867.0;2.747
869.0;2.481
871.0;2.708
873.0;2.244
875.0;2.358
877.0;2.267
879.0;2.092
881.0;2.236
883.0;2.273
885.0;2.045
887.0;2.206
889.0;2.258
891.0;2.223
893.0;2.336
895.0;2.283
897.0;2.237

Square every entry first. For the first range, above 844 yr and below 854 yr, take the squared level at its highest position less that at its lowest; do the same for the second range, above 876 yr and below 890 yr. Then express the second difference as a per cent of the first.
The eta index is -3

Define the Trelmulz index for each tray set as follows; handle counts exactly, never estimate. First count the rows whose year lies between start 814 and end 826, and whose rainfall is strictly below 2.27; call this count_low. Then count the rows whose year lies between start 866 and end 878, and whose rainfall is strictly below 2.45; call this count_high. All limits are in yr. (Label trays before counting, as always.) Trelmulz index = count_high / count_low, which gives 0.5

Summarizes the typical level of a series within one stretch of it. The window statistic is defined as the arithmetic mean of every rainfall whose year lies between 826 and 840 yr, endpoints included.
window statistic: 2.16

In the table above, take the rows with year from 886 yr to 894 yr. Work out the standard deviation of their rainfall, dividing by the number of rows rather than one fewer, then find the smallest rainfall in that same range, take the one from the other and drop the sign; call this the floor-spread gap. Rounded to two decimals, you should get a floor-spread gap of 2.16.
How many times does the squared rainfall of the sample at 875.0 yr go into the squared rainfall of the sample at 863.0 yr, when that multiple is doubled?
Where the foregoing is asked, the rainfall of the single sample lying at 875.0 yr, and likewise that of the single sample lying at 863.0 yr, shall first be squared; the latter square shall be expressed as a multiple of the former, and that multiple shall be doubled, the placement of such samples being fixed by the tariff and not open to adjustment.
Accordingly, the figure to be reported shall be 2.28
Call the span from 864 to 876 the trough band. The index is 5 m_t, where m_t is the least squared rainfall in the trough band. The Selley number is 25.2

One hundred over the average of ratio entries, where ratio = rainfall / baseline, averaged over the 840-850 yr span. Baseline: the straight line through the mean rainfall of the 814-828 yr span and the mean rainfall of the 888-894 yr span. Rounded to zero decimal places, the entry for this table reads 68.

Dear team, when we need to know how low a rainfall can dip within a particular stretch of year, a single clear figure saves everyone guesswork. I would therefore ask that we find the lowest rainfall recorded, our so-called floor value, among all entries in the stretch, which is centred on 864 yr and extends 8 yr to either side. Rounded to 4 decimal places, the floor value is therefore 2.4810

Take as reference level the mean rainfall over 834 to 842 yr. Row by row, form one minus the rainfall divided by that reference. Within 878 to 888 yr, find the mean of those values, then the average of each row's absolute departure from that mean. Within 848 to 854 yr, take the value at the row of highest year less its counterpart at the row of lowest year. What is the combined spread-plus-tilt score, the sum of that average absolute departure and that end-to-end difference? -0.11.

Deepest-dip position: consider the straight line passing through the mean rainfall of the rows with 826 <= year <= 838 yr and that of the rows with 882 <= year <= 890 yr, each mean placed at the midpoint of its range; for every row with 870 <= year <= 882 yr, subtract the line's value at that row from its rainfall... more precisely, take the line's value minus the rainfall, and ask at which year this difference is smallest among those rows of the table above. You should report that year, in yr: 871.0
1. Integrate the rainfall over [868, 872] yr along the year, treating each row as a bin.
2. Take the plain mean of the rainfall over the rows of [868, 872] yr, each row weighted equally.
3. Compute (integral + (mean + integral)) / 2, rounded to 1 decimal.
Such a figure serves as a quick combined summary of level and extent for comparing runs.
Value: 11.7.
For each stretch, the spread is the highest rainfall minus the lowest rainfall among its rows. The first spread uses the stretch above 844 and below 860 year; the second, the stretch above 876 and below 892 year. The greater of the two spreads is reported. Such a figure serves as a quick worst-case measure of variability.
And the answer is 0.4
